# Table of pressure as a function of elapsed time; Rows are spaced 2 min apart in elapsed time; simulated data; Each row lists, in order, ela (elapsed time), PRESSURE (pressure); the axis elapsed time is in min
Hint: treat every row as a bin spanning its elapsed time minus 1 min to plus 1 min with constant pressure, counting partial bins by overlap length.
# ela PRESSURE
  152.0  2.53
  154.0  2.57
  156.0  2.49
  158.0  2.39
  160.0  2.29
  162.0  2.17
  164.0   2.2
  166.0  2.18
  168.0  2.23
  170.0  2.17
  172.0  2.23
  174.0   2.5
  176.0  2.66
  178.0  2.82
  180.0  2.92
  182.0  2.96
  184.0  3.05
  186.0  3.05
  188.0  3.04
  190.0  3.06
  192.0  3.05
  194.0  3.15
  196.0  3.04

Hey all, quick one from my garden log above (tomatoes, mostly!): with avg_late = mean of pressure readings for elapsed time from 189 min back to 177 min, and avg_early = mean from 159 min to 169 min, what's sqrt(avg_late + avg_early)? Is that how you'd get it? 2.28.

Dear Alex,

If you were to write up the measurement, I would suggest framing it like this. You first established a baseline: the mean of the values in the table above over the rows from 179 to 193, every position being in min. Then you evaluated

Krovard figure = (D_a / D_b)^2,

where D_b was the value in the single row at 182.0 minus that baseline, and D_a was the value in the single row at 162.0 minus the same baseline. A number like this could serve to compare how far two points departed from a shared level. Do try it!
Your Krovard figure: 210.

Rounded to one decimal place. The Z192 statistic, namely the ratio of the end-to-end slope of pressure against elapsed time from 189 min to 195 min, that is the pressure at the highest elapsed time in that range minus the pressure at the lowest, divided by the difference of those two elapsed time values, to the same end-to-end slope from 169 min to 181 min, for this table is 0.3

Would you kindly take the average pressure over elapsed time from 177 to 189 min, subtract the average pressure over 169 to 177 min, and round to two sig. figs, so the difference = 0.58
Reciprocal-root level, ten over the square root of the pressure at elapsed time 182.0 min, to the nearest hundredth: 5.81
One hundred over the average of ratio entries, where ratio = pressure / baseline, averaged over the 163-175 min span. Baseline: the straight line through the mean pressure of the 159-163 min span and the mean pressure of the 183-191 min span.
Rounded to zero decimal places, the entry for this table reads 110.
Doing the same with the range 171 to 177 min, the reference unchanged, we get 107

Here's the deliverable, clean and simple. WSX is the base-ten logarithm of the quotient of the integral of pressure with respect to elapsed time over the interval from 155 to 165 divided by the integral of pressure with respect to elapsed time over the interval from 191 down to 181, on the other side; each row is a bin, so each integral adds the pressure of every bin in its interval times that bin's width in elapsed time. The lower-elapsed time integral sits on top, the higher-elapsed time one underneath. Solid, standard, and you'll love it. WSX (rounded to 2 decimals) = -0.12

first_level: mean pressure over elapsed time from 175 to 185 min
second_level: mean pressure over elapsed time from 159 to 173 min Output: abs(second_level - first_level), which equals 0.67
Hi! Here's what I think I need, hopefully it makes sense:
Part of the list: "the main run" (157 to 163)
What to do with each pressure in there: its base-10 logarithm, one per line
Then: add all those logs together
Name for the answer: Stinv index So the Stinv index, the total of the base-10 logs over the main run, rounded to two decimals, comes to 1.07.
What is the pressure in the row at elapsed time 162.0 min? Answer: 2.17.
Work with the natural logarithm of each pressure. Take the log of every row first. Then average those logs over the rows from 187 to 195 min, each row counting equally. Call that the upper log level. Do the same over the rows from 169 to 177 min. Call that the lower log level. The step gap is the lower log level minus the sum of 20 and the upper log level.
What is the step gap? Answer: -20.3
